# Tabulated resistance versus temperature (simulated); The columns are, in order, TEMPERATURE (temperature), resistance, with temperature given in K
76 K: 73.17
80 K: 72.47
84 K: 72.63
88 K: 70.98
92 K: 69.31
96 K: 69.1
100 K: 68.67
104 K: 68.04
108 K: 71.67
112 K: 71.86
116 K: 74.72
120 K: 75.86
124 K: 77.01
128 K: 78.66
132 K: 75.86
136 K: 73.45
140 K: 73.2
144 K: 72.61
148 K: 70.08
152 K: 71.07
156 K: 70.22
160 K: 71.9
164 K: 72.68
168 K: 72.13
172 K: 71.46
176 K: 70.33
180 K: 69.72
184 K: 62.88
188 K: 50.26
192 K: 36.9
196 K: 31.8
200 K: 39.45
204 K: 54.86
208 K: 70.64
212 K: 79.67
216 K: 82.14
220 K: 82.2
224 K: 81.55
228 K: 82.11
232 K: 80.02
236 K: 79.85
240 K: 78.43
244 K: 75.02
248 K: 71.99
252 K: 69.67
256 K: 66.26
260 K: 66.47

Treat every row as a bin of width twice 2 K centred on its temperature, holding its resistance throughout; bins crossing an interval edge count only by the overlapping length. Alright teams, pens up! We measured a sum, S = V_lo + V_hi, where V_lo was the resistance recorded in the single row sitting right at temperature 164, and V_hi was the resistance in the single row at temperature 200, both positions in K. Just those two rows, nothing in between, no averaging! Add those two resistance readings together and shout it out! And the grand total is 112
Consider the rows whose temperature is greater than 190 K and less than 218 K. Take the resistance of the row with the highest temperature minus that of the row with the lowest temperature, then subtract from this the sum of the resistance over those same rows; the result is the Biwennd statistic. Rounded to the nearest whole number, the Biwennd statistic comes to -350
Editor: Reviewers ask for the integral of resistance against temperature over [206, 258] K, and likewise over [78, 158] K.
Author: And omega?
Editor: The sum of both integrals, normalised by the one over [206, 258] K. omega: 2.4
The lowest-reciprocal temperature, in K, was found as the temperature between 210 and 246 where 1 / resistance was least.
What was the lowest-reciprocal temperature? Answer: 220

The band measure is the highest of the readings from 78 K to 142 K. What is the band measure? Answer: 78.66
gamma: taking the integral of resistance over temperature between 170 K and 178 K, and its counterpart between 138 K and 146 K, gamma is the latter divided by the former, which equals 1.03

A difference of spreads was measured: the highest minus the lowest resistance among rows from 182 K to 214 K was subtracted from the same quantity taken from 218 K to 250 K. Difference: -38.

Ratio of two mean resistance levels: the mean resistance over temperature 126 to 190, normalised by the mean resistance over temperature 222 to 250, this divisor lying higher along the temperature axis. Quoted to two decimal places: 0.90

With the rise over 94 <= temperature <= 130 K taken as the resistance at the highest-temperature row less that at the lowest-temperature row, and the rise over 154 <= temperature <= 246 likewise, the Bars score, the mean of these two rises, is 7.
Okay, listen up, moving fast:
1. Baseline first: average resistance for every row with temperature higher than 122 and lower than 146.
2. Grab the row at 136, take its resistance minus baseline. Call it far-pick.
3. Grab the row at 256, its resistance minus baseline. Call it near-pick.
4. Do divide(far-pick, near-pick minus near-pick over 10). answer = 0.21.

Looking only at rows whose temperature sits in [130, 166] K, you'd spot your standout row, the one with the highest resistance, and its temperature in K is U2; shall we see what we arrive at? 132 K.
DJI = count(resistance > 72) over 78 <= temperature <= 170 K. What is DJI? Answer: 12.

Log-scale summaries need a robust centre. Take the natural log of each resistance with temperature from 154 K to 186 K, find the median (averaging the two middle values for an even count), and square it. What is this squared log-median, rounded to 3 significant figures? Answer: 18.2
